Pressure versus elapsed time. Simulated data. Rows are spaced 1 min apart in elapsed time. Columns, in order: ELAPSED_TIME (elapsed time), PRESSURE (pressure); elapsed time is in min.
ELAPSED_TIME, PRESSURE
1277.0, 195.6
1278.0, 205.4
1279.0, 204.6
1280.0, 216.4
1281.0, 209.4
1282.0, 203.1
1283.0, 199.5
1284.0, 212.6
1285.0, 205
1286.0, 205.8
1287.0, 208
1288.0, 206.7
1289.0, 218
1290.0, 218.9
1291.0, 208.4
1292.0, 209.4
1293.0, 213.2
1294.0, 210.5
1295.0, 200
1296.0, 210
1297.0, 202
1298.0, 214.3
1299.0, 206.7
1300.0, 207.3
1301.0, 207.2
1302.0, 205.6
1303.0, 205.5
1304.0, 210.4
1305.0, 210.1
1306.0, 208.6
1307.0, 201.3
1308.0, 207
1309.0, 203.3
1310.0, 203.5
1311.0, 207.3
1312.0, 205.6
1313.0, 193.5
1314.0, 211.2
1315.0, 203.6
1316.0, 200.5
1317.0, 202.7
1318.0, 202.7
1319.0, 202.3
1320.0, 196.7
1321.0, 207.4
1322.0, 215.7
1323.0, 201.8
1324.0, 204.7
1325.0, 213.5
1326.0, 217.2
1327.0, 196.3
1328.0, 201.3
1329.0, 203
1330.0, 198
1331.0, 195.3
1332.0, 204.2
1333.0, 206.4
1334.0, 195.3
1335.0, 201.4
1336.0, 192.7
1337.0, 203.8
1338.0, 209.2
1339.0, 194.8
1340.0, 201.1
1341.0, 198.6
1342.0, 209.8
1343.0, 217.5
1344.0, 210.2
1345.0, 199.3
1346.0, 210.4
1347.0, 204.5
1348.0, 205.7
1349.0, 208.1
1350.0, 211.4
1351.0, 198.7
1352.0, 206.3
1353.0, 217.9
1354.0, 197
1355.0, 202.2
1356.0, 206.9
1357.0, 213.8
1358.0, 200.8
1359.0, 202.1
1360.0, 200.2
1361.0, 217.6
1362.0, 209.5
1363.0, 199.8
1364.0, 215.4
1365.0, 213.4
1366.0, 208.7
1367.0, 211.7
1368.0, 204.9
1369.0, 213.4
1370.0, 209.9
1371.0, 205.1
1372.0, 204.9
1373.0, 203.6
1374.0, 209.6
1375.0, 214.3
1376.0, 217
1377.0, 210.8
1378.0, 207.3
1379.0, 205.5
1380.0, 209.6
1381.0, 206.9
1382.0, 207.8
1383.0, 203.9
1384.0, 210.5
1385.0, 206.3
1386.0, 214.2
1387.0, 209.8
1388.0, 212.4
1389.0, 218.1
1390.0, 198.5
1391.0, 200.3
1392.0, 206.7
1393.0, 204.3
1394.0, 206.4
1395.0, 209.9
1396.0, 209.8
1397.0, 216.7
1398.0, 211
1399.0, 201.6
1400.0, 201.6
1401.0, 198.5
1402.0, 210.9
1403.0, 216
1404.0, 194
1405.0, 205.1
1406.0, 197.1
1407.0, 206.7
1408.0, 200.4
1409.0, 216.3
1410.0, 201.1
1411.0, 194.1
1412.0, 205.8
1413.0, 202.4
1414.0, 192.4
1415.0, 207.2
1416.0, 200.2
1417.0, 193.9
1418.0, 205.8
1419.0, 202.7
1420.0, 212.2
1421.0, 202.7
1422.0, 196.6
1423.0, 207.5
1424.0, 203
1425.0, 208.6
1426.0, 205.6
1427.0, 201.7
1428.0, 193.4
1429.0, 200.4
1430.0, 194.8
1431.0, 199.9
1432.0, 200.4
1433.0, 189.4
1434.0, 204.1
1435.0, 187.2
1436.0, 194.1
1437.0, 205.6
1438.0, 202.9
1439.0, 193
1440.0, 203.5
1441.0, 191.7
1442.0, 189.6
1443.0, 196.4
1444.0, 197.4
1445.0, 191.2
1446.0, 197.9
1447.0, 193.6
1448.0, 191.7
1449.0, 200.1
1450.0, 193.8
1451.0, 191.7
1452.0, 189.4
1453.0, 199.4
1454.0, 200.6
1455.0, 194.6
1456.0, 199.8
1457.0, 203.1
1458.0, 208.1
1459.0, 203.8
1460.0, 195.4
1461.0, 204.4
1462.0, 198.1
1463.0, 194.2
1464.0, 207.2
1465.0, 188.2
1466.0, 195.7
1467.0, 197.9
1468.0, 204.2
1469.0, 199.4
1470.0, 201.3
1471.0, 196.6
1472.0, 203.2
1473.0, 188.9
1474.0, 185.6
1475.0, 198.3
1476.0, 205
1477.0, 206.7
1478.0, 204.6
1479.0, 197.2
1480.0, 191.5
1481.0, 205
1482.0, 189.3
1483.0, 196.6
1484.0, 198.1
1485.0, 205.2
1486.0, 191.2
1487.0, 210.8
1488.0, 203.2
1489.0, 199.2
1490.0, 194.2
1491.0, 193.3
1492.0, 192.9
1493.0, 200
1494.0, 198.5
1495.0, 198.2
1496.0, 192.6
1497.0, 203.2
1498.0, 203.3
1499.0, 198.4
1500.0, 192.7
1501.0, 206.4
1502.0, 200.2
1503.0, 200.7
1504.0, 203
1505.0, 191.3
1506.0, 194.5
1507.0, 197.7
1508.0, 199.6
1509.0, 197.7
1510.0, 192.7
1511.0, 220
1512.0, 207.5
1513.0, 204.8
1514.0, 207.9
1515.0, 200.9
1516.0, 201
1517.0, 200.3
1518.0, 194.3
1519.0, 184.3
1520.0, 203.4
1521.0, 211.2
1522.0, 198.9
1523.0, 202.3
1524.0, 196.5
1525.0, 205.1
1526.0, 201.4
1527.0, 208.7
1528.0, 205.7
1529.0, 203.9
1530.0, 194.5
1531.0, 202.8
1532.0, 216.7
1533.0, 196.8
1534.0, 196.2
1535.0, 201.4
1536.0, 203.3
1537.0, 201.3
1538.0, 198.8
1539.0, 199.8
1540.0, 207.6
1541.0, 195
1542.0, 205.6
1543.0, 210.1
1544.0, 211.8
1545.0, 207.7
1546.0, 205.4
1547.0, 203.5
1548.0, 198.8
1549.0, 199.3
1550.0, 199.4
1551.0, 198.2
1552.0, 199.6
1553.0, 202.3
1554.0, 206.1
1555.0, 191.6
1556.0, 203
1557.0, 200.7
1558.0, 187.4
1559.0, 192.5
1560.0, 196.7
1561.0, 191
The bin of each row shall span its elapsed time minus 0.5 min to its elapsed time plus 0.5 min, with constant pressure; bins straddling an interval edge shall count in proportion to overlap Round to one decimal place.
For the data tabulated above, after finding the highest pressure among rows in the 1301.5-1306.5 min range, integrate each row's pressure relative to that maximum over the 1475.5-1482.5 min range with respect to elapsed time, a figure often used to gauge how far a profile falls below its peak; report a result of -73.5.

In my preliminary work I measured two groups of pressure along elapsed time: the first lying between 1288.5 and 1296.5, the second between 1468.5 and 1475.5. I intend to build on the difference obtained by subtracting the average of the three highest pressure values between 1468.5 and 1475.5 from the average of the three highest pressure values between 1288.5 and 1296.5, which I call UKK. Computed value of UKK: 15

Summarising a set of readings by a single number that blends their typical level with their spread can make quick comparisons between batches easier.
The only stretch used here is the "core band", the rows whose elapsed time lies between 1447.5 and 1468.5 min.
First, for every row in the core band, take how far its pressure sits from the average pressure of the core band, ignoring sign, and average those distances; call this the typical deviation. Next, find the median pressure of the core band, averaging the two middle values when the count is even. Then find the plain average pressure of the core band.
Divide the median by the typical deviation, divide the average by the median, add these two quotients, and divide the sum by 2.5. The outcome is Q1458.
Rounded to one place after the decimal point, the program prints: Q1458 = 17.4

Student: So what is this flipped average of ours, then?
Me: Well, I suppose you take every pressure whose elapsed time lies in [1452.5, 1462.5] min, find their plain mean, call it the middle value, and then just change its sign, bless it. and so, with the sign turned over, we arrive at -201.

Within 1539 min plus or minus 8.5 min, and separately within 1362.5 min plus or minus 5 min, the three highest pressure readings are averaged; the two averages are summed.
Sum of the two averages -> 428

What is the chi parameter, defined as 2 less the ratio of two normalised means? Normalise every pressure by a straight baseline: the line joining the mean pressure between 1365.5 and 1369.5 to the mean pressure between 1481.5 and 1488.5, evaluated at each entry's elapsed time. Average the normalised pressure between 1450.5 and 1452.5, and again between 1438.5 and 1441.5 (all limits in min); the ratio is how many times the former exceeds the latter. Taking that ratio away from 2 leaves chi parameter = 1.02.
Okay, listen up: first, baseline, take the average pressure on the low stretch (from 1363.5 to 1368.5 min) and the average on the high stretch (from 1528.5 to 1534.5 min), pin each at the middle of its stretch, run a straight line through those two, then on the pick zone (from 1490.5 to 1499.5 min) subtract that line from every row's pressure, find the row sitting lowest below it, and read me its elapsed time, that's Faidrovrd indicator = 1496.0 min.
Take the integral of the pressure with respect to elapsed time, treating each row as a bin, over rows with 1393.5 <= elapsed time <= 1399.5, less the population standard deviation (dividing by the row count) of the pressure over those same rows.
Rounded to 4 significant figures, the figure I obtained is 1251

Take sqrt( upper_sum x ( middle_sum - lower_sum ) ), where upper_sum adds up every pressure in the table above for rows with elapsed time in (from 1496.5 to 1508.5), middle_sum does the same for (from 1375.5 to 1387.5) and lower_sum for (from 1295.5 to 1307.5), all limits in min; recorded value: 222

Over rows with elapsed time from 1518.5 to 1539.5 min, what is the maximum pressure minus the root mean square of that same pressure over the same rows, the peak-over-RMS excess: 15.0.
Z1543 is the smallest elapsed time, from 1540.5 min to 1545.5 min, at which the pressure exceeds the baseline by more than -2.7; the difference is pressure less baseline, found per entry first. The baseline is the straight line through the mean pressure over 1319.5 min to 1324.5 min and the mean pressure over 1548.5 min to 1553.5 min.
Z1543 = 1542.0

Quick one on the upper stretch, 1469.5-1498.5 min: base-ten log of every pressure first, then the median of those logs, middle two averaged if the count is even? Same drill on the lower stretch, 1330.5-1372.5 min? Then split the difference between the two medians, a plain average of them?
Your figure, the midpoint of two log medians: 2.30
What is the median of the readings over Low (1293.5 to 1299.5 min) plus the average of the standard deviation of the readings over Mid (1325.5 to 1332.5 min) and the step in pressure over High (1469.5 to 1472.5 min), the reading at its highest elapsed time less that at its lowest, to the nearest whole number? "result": 213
